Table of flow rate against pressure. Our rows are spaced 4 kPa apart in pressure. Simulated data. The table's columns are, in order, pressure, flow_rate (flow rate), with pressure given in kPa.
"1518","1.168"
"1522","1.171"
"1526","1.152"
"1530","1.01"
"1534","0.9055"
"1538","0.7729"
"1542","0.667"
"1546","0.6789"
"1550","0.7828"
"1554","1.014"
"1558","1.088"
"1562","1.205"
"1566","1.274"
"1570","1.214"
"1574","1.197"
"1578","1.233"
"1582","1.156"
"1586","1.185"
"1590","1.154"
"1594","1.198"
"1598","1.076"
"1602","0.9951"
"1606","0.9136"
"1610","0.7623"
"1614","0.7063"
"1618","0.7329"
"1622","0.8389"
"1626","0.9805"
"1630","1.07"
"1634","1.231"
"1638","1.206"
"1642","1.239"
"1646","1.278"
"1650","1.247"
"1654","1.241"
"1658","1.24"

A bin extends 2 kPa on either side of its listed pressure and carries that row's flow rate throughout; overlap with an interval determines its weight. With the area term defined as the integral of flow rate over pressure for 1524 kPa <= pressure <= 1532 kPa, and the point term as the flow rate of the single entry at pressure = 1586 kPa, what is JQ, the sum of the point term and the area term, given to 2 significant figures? 9.8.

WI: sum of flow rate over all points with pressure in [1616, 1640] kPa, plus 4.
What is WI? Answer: 10.1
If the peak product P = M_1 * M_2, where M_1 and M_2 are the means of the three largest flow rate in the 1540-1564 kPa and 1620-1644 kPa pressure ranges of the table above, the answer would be 1.35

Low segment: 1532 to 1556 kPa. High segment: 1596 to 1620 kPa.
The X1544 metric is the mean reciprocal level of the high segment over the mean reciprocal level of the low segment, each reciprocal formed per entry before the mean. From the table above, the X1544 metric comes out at 0.93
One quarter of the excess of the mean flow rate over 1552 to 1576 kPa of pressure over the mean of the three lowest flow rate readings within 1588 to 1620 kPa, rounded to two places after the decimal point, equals 0.11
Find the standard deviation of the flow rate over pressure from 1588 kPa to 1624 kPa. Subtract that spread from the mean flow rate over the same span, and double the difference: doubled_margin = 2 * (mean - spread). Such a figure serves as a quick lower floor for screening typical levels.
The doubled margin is 1.5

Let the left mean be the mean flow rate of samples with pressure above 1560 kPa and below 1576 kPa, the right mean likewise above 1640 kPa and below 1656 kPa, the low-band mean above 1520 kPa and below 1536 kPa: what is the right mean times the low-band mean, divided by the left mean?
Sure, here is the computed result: 1.08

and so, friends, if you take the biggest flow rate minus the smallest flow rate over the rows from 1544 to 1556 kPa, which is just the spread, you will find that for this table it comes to 0.34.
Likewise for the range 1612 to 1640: 0.52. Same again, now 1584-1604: 0.20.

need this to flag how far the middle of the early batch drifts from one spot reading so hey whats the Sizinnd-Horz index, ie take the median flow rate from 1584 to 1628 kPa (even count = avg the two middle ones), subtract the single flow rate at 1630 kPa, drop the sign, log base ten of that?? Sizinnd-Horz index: -1.05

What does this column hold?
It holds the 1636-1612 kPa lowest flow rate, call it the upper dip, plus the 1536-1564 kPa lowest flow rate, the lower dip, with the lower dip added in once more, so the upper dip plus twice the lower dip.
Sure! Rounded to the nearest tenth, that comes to 2.0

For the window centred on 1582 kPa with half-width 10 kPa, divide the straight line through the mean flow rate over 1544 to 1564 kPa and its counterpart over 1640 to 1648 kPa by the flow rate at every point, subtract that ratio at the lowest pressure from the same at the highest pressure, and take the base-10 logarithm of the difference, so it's -1.1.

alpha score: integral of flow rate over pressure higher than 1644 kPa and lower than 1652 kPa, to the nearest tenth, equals 10.1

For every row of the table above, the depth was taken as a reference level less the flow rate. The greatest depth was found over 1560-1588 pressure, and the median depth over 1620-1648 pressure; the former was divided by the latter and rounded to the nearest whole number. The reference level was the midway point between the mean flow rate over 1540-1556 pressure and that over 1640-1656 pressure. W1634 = 1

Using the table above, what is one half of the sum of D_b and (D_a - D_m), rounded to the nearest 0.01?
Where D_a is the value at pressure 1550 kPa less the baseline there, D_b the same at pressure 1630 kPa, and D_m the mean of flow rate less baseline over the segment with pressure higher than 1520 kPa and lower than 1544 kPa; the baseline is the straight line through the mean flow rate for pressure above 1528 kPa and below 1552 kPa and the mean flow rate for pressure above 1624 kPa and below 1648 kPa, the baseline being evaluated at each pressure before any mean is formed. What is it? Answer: -0.15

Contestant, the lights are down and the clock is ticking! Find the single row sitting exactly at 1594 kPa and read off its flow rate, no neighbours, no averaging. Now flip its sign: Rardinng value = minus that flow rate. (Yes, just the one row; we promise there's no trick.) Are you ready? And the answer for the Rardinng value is -1.20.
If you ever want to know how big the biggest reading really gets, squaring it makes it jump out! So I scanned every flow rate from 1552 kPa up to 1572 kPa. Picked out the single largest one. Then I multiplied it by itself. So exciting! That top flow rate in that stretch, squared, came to 1.6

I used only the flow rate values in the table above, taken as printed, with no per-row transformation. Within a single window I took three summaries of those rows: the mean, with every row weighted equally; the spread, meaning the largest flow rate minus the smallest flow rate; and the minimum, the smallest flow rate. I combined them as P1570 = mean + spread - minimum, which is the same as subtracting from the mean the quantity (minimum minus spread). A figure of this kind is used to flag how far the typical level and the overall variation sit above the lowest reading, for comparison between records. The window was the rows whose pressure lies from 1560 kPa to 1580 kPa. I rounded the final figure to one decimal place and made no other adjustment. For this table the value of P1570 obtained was 0.1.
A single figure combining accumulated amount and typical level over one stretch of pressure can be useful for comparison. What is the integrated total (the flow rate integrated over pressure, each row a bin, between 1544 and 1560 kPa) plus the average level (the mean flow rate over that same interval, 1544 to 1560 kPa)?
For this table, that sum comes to 15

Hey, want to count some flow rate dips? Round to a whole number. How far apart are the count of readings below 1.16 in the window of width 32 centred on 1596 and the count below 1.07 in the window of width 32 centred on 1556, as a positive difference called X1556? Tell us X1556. 2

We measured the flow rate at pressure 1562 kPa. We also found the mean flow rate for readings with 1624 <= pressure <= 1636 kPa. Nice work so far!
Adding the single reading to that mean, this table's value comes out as 2.30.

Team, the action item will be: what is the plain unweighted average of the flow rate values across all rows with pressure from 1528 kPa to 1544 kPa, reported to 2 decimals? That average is 0.84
